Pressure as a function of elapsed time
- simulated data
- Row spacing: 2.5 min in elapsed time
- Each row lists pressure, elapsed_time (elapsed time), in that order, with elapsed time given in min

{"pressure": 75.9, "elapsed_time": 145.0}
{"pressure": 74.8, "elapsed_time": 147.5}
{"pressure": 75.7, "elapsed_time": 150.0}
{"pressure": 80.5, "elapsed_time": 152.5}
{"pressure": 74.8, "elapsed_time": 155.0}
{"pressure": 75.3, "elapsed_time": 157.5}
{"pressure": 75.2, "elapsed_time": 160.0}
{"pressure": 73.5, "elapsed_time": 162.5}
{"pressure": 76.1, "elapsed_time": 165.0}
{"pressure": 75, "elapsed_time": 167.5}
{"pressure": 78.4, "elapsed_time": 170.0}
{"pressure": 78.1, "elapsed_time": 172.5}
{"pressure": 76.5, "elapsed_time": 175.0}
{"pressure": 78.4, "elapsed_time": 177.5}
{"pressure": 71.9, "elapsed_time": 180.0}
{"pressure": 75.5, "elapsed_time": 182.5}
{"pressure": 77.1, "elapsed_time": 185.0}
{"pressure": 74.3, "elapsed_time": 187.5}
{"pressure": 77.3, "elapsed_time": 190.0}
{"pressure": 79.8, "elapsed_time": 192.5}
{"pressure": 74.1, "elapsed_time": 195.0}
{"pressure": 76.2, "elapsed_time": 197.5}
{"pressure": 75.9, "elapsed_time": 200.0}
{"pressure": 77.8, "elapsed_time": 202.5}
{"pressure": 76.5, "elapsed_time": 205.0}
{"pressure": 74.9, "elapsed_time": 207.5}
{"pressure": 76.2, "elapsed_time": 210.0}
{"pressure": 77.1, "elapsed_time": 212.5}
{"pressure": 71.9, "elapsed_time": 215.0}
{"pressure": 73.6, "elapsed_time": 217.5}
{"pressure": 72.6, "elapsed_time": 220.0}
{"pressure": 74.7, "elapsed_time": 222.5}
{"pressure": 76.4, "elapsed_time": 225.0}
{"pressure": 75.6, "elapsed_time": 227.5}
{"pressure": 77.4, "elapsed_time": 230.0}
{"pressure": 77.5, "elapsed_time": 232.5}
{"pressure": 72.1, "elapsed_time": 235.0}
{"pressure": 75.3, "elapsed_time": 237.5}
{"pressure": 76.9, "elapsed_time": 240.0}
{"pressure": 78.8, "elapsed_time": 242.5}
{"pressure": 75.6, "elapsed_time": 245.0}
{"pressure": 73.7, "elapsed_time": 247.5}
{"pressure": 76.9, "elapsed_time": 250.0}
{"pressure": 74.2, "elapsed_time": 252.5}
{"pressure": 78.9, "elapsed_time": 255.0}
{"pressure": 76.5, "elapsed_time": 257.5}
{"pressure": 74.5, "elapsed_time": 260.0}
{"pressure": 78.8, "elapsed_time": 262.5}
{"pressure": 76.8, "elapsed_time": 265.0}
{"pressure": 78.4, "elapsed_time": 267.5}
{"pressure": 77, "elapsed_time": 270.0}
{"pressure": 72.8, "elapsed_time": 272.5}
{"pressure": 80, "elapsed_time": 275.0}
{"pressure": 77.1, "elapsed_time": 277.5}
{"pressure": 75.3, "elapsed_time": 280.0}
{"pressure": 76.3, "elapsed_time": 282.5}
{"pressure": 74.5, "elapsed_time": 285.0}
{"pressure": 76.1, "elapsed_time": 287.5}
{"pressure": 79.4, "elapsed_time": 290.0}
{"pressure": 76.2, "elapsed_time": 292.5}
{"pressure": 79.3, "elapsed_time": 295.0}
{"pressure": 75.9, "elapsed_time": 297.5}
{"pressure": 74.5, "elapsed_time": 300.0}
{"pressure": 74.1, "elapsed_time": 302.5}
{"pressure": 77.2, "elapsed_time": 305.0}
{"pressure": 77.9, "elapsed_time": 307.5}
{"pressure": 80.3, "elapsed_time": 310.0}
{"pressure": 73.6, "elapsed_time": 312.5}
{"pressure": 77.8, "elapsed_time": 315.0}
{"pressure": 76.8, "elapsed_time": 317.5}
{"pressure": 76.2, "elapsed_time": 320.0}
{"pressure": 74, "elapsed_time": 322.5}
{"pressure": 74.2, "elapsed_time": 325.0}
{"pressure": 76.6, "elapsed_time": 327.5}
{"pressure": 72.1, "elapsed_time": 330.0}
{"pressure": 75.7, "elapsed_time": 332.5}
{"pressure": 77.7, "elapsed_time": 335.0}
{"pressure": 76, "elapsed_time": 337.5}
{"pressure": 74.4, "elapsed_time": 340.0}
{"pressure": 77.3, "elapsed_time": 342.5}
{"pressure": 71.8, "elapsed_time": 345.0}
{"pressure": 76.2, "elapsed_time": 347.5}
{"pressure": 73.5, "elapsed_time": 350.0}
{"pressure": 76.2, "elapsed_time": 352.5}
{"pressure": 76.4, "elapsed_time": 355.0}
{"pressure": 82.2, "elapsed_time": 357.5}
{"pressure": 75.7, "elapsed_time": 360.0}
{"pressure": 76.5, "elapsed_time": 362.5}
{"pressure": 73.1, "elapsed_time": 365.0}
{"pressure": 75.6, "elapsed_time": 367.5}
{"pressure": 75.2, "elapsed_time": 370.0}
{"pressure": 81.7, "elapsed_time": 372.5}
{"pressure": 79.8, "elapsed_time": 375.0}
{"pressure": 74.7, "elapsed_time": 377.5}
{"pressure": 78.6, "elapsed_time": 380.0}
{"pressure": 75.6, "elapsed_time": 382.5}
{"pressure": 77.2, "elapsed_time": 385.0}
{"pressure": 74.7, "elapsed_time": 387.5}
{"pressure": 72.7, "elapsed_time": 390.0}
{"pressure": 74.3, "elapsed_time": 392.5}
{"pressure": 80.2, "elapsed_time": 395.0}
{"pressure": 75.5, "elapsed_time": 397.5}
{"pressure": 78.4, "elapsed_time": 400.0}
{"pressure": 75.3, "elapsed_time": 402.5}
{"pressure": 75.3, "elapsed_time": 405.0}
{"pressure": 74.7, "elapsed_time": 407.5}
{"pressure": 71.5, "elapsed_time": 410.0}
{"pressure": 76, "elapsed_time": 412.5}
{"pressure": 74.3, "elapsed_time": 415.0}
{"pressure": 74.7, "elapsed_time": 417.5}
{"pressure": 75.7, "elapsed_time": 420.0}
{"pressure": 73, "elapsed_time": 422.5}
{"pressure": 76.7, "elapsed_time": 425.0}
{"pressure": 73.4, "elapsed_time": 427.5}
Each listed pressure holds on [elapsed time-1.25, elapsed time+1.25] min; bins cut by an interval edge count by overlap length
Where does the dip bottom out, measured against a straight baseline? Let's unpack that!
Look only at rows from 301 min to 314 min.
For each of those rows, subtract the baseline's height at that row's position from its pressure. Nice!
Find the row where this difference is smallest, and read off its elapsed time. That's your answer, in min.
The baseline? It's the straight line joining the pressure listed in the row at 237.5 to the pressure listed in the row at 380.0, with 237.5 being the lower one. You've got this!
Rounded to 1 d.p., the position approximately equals 312.5 min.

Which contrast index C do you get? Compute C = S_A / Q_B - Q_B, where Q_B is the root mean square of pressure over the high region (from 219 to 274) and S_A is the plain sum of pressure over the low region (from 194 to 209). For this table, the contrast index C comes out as -70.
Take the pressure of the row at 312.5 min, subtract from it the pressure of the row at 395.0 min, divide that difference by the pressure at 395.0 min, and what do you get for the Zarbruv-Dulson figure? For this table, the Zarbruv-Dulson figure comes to -0.08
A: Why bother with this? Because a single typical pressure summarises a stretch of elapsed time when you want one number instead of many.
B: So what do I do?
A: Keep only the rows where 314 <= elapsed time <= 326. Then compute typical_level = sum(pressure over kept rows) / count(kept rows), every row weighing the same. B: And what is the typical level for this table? 75.8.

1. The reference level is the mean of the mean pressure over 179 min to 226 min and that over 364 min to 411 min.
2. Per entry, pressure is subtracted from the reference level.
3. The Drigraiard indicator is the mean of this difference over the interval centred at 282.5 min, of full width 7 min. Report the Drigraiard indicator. 0.4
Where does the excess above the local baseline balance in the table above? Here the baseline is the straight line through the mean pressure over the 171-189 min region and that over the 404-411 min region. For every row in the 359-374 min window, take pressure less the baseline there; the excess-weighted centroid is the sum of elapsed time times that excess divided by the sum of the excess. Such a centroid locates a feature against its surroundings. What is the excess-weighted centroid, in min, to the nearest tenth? 369.2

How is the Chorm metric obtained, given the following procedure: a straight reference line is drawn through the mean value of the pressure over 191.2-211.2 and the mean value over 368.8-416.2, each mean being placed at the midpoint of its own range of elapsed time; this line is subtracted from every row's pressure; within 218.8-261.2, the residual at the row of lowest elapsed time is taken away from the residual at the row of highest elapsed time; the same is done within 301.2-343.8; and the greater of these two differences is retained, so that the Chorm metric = 3.3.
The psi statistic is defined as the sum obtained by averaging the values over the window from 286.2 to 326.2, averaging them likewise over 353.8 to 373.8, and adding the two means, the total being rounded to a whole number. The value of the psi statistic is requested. 154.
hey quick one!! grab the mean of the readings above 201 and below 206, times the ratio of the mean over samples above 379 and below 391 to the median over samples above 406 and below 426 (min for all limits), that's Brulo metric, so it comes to 78.2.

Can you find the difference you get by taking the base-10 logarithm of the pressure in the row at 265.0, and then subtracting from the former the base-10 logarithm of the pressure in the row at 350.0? 0.019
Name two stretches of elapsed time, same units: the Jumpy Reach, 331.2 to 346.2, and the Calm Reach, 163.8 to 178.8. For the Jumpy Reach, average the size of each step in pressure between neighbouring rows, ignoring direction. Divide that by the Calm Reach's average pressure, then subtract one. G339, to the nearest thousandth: -0.964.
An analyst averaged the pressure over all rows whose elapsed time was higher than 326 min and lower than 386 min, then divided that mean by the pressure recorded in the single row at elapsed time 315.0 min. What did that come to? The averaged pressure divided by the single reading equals 0.98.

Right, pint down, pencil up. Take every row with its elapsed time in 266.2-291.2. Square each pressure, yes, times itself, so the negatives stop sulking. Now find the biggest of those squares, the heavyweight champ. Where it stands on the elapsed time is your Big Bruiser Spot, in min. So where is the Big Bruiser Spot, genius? 275.0 min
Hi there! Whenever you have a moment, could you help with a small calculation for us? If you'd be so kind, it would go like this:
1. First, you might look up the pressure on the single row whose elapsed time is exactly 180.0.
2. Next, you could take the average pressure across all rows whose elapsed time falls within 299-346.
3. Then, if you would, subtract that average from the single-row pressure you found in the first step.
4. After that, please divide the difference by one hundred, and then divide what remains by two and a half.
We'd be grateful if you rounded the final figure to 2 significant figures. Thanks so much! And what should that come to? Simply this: -0.015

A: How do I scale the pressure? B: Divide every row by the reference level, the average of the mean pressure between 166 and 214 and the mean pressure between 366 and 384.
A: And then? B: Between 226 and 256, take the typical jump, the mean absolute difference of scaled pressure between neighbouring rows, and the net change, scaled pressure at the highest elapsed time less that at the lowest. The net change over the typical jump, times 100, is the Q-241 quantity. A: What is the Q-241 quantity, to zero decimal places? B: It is 122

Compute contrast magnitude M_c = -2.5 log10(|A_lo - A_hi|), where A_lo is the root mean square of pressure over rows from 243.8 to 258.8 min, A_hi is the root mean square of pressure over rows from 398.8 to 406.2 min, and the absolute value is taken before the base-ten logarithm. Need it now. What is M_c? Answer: 1.11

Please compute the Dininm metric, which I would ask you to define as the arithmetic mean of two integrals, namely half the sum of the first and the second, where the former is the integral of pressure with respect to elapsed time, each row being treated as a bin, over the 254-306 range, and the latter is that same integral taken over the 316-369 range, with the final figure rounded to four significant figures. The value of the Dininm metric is 3997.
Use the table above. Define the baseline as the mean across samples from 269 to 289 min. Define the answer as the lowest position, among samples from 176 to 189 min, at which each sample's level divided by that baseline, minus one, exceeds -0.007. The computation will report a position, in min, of 177.5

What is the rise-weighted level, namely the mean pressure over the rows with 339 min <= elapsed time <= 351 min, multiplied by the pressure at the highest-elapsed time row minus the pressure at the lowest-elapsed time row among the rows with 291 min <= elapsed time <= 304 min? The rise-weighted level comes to -157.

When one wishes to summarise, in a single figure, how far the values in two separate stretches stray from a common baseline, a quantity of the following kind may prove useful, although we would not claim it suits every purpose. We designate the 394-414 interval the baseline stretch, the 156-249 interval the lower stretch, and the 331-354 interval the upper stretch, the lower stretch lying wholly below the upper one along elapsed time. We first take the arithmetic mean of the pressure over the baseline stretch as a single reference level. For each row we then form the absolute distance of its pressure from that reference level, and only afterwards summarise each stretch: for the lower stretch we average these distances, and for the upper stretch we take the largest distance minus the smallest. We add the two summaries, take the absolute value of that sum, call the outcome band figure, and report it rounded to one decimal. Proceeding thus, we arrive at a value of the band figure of 5.5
